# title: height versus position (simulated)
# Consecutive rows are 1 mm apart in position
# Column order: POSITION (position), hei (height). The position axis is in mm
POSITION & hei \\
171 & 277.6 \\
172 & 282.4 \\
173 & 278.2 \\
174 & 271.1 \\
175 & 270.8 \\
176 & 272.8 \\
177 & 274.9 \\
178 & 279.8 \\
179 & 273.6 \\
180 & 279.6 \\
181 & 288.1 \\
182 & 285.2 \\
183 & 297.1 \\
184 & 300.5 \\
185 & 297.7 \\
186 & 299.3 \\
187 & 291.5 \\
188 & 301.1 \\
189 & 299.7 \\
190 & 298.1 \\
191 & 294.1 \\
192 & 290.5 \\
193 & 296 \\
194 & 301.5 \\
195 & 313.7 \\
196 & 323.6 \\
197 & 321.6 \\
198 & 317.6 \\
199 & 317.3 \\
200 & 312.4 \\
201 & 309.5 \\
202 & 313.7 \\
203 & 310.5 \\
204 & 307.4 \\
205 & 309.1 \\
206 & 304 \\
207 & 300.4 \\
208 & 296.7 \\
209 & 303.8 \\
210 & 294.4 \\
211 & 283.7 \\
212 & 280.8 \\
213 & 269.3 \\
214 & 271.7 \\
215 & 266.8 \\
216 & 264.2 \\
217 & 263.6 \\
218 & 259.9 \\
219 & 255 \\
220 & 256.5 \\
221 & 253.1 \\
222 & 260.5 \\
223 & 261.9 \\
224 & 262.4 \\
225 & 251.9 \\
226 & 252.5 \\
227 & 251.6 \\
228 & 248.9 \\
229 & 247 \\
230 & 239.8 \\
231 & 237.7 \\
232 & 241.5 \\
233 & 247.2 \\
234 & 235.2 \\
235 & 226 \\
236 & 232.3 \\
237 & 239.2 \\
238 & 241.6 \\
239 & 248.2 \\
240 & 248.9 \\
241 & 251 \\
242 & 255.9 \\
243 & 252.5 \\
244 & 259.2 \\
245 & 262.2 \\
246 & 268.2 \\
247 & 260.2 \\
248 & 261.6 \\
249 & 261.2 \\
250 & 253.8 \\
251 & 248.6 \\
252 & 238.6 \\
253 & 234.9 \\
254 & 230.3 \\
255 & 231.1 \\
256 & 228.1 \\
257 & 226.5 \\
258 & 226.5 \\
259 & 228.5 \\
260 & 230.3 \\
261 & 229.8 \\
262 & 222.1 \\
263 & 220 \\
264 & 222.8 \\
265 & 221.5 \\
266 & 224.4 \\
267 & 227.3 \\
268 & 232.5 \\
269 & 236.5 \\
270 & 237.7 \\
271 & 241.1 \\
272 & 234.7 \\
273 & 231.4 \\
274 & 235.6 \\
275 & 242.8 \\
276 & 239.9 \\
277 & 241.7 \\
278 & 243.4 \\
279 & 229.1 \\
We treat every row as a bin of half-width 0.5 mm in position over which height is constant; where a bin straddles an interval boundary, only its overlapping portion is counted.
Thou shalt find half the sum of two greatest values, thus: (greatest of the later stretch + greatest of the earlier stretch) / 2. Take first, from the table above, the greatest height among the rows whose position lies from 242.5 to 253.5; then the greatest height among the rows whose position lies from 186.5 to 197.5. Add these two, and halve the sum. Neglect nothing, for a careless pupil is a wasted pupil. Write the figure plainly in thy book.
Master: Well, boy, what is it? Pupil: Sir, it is 296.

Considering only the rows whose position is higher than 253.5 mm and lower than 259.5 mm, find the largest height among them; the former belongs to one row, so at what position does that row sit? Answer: 255 mm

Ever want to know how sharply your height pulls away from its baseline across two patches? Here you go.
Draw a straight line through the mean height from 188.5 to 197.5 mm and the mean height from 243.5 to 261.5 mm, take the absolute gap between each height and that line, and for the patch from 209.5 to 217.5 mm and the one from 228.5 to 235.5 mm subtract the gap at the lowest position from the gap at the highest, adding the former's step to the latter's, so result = 23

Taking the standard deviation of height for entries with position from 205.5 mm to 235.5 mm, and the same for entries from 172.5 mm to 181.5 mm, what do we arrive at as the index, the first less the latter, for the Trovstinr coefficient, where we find 15.5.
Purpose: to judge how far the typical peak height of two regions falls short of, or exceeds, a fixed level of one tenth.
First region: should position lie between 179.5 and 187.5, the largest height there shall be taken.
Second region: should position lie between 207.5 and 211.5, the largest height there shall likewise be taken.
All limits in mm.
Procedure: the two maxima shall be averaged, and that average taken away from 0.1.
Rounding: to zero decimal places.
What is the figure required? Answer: -302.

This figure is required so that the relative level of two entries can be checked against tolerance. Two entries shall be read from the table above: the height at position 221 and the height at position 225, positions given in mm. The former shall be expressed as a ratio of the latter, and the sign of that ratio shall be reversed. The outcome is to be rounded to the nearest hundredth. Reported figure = -1.00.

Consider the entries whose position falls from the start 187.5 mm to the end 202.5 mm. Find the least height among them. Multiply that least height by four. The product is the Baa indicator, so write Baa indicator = 1162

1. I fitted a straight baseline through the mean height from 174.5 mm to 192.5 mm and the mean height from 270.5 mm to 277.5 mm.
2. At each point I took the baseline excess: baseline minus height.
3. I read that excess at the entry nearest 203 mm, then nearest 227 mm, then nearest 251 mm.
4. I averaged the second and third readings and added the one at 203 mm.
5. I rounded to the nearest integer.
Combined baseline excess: -25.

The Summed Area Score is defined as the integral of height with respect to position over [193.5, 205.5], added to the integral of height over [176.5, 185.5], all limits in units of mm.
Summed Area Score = 6334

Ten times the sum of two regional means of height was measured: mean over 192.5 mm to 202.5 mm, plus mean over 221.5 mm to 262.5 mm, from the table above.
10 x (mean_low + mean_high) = 5575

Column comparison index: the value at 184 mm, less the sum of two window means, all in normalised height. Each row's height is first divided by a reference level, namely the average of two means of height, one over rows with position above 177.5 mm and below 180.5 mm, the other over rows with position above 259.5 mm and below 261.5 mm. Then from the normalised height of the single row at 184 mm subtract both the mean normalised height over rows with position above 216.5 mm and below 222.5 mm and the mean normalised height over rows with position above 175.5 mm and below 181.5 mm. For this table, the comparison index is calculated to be -0.93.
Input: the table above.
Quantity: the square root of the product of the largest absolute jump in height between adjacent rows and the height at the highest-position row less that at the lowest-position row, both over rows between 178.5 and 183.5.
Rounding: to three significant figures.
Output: 16.7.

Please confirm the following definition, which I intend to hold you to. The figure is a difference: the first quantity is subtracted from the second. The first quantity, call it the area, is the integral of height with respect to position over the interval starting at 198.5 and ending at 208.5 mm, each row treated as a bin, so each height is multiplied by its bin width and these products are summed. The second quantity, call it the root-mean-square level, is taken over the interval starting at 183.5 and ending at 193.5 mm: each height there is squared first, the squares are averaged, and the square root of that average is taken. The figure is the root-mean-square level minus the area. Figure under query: -2784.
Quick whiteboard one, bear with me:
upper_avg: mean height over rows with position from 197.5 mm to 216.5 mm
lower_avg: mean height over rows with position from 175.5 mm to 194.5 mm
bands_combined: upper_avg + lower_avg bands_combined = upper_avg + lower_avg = 587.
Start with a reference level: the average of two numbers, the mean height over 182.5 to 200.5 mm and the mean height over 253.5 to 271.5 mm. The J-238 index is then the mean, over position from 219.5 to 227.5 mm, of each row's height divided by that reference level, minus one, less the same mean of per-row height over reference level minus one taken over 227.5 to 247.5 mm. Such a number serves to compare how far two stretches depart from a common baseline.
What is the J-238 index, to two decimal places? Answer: 0.03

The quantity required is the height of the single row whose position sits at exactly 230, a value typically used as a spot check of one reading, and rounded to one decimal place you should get 239.8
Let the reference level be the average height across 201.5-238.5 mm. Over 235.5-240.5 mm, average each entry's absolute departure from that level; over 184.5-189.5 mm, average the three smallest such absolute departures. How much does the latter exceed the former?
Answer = 6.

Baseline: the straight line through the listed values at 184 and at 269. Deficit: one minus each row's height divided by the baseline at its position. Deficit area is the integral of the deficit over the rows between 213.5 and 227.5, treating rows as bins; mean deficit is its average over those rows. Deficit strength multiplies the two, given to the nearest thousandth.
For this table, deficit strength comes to 0.035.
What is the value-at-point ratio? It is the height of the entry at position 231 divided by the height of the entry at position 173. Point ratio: 0.85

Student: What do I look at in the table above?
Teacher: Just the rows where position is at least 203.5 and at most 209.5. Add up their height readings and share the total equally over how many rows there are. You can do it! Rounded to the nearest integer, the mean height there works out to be 304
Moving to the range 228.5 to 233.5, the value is 243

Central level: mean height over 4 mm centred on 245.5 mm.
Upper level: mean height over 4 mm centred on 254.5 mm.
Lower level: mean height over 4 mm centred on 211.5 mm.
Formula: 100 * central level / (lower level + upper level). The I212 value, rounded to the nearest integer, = 51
